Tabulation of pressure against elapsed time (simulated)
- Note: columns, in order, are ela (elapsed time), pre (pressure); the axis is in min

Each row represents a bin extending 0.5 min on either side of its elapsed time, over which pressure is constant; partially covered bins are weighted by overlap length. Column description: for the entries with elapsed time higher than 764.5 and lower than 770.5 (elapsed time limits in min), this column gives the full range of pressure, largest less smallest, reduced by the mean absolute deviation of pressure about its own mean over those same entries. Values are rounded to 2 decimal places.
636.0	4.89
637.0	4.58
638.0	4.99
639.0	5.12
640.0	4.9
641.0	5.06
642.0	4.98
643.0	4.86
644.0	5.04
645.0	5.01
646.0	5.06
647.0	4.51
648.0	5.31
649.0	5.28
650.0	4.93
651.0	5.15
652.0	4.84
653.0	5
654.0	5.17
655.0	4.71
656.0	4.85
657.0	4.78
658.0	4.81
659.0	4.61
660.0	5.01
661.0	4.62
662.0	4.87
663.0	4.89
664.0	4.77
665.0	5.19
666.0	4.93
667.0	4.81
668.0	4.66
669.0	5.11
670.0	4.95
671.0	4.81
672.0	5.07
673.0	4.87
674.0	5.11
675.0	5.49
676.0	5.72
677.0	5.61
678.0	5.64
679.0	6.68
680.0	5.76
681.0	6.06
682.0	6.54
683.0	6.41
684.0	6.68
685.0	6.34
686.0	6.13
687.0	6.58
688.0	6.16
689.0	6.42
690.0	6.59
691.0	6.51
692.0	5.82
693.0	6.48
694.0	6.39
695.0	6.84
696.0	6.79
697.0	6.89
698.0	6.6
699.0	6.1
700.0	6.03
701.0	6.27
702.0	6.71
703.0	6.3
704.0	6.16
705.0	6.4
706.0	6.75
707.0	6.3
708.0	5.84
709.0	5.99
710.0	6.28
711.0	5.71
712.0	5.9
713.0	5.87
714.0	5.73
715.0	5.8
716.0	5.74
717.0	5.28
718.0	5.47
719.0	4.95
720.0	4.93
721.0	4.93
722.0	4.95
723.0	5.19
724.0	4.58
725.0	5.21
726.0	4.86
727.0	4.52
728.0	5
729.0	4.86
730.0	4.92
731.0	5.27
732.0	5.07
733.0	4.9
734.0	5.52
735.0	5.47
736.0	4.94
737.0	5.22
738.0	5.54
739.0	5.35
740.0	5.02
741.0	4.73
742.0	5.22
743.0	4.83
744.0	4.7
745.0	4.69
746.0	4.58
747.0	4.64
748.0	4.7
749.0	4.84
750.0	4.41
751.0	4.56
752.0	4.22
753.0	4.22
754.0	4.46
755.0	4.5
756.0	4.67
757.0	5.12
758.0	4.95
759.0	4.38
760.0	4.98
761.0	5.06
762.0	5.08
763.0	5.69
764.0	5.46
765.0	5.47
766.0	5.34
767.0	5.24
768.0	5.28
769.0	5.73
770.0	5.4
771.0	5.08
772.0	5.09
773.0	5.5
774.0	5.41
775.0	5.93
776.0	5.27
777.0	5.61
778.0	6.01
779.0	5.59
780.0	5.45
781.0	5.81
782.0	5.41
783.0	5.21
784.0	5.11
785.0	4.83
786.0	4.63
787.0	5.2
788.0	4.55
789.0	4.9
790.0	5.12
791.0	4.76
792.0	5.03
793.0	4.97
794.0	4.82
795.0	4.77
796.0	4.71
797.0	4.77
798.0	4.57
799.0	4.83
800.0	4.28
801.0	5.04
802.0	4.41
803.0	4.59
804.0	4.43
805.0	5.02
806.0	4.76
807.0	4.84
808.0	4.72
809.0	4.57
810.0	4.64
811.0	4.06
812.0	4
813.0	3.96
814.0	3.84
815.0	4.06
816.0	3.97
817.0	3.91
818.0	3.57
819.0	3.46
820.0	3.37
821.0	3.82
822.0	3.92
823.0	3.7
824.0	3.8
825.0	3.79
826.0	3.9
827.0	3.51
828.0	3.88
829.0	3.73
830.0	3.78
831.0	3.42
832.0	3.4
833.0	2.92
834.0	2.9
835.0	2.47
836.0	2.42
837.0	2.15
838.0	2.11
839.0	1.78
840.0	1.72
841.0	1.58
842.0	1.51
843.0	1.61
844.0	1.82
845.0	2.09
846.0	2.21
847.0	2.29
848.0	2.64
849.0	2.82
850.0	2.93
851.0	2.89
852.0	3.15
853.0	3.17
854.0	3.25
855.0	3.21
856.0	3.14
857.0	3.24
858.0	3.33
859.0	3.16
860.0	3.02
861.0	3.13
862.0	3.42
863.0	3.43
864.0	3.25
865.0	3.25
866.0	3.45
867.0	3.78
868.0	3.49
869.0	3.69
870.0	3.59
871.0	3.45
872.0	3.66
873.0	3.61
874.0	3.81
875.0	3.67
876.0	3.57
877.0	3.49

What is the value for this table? 0.36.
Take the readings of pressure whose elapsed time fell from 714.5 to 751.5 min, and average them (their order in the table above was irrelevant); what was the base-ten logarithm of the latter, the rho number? 0.700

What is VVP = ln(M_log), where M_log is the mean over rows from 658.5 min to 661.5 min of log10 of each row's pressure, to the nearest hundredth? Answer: -0.39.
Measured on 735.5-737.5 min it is -0.35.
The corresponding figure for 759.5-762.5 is -0.35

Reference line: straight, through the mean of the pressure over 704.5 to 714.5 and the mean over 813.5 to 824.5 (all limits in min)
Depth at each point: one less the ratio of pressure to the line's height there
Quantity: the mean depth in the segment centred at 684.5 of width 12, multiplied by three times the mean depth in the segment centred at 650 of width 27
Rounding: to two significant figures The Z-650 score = 0.036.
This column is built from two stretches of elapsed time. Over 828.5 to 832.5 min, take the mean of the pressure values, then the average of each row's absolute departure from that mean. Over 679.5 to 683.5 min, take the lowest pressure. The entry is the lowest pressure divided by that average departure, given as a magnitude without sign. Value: 33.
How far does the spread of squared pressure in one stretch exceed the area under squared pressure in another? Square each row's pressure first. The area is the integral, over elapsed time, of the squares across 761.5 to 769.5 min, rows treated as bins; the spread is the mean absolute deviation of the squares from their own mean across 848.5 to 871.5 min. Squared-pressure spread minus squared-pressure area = -233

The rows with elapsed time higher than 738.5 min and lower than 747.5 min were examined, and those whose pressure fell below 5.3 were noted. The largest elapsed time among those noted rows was 747.0 min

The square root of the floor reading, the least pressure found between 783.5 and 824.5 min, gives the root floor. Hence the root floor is 1.84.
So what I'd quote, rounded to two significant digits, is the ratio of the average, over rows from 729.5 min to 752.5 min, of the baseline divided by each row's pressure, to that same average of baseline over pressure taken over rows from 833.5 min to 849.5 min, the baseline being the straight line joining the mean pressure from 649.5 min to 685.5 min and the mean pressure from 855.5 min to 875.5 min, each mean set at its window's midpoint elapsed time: 0.52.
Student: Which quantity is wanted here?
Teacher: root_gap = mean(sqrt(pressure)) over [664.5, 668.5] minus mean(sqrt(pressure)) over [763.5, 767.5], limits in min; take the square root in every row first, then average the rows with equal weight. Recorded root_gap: -0.11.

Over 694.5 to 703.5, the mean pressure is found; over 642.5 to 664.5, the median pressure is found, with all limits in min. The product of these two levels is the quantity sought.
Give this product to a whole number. 32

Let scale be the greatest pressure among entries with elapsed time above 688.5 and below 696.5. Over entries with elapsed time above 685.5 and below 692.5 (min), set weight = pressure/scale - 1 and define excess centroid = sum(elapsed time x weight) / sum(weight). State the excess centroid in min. 689.2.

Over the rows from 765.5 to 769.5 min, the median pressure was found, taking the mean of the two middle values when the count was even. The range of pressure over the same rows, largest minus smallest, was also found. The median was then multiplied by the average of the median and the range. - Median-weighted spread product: 15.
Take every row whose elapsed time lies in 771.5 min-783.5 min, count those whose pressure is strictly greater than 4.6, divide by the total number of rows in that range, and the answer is 1.0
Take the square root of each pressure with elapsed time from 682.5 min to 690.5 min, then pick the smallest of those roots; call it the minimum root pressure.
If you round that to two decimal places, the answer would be 2.48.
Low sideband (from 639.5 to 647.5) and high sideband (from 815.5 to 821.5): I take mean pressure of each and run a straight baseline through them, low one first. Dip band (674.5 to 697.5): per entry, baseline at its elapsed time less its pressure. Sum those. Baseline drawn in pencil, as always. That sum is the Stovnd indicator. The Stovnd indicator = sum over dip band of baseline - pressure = -38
